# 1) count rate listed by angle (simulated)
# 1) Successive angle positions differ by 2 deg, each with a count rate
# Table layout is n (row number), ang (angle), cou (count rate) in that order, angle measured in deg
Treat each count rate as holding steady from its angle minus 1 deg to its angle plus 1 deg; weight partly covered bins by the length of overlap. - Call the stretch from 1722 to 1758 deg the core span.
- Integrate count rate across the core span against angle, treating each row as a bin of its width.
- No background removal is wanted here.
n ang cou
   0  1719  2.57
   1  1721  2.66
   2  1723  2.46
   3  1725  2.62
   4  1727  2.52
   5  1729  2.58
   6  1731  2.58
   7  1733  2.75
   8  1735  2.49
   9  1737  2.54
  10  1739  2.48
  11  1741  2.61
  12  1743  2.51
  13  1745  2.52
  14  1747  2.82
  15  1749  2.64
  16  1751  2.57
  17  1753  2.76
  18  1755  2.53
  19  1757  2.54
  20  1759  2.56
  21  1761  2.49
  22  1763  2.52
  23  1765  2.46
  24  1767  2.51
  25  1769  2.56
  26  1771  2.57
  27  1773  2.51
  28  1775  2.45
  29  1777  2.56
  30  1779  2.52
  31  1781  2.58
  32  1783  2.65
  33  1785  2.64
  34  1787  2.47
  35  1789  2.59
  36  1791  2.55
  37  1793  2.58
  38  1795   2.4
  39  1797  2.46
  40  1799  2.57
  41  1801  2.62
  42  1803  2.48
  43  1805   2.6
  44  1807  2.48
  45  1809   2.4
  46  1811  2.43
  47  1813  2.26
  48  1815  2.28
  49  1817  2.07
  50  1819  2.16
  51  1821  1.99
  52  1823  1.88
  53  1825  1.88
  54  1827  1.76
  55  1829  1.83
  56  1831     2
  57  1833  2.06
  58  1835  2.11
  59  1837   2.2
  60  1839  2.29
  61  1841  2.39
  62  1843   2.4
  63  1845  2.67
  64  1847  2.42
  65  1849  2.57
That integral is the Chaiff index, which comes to 93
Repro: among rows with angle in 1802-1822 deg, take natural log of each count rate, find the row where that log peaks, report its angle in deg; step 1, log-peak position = 1805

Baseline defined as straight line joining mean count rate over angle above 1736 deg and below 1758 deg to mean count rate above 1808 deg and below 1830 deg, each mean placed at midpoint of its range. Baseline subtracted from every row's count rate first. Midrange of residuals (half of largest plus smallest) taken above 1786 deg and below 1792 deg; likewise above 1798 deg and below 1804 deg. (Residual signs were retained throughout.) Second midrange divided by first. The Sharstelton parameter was 1.52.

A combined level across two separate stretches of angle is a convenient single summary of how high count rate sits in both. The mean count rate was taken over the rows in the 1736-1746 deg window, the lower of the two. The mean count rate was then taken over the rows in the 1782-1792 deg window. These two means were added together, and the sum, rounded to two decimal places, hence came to 5.11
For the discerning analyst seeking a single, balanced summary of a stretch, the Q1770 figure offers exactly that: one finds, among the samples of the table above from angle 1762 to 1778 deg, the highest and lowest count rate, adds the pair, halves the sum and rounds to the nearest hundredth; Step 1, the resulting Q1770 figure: 2.51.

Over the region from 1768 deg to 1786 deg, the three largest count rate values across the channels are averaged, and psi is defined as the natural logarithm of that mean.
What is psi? 0.96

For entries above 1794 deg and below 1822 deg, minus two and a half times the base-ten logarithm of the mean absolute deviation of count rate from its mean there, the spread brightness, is 2.0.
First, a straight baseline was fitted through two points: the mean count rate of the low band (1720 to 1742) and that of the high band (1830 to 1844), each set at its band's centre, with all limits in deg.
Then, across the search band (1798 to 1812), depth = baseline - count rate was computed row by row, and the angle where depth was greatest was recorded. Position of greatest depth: 1809 deg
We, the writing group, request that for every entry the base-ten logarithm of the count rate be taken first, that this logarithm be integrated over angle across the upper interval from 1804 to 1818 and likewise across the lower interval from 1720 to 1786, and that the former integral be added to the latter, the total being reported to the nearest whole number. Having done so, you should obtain 32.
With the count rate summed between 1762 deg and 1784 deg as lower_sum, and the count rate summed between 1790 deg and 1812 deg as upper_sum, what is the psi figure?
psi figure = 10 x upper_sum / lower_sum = 9.9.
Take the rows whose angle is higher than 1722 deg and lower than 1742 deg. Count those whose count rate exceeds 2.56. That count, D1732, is 5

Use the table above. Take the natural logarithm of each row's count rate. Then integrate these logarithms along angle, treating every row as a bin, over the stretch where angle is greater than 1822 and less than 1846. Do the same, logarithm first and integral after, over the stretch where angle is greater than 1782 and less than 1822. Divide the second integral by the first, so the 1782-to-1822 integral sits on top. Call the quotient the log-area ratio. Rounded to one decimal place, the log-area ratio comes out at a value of 2.0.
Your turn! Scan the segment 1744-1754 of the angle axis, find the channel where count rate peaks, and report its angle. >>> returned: 1747 deg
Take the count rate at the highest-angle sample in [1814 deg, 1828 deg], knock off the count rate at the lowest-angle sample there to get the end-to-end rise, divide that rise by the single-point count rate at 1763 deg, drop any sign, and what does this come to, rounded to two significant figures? 0.21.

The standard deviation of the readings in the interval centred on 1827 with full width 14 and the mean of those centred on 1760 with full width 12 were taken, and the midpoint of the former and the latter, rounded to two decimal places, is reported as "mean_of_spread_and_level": 1.31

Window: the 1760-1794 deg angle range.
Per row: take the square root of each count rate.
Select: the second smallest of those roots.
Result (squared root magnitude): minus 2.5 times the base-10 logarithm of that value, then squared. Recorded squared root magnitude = 0.239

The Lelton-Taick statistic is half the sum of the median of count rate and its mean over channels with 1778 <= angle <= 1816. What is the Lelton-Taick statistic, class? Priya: 2.51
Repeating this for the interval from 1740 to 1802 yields 2.56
